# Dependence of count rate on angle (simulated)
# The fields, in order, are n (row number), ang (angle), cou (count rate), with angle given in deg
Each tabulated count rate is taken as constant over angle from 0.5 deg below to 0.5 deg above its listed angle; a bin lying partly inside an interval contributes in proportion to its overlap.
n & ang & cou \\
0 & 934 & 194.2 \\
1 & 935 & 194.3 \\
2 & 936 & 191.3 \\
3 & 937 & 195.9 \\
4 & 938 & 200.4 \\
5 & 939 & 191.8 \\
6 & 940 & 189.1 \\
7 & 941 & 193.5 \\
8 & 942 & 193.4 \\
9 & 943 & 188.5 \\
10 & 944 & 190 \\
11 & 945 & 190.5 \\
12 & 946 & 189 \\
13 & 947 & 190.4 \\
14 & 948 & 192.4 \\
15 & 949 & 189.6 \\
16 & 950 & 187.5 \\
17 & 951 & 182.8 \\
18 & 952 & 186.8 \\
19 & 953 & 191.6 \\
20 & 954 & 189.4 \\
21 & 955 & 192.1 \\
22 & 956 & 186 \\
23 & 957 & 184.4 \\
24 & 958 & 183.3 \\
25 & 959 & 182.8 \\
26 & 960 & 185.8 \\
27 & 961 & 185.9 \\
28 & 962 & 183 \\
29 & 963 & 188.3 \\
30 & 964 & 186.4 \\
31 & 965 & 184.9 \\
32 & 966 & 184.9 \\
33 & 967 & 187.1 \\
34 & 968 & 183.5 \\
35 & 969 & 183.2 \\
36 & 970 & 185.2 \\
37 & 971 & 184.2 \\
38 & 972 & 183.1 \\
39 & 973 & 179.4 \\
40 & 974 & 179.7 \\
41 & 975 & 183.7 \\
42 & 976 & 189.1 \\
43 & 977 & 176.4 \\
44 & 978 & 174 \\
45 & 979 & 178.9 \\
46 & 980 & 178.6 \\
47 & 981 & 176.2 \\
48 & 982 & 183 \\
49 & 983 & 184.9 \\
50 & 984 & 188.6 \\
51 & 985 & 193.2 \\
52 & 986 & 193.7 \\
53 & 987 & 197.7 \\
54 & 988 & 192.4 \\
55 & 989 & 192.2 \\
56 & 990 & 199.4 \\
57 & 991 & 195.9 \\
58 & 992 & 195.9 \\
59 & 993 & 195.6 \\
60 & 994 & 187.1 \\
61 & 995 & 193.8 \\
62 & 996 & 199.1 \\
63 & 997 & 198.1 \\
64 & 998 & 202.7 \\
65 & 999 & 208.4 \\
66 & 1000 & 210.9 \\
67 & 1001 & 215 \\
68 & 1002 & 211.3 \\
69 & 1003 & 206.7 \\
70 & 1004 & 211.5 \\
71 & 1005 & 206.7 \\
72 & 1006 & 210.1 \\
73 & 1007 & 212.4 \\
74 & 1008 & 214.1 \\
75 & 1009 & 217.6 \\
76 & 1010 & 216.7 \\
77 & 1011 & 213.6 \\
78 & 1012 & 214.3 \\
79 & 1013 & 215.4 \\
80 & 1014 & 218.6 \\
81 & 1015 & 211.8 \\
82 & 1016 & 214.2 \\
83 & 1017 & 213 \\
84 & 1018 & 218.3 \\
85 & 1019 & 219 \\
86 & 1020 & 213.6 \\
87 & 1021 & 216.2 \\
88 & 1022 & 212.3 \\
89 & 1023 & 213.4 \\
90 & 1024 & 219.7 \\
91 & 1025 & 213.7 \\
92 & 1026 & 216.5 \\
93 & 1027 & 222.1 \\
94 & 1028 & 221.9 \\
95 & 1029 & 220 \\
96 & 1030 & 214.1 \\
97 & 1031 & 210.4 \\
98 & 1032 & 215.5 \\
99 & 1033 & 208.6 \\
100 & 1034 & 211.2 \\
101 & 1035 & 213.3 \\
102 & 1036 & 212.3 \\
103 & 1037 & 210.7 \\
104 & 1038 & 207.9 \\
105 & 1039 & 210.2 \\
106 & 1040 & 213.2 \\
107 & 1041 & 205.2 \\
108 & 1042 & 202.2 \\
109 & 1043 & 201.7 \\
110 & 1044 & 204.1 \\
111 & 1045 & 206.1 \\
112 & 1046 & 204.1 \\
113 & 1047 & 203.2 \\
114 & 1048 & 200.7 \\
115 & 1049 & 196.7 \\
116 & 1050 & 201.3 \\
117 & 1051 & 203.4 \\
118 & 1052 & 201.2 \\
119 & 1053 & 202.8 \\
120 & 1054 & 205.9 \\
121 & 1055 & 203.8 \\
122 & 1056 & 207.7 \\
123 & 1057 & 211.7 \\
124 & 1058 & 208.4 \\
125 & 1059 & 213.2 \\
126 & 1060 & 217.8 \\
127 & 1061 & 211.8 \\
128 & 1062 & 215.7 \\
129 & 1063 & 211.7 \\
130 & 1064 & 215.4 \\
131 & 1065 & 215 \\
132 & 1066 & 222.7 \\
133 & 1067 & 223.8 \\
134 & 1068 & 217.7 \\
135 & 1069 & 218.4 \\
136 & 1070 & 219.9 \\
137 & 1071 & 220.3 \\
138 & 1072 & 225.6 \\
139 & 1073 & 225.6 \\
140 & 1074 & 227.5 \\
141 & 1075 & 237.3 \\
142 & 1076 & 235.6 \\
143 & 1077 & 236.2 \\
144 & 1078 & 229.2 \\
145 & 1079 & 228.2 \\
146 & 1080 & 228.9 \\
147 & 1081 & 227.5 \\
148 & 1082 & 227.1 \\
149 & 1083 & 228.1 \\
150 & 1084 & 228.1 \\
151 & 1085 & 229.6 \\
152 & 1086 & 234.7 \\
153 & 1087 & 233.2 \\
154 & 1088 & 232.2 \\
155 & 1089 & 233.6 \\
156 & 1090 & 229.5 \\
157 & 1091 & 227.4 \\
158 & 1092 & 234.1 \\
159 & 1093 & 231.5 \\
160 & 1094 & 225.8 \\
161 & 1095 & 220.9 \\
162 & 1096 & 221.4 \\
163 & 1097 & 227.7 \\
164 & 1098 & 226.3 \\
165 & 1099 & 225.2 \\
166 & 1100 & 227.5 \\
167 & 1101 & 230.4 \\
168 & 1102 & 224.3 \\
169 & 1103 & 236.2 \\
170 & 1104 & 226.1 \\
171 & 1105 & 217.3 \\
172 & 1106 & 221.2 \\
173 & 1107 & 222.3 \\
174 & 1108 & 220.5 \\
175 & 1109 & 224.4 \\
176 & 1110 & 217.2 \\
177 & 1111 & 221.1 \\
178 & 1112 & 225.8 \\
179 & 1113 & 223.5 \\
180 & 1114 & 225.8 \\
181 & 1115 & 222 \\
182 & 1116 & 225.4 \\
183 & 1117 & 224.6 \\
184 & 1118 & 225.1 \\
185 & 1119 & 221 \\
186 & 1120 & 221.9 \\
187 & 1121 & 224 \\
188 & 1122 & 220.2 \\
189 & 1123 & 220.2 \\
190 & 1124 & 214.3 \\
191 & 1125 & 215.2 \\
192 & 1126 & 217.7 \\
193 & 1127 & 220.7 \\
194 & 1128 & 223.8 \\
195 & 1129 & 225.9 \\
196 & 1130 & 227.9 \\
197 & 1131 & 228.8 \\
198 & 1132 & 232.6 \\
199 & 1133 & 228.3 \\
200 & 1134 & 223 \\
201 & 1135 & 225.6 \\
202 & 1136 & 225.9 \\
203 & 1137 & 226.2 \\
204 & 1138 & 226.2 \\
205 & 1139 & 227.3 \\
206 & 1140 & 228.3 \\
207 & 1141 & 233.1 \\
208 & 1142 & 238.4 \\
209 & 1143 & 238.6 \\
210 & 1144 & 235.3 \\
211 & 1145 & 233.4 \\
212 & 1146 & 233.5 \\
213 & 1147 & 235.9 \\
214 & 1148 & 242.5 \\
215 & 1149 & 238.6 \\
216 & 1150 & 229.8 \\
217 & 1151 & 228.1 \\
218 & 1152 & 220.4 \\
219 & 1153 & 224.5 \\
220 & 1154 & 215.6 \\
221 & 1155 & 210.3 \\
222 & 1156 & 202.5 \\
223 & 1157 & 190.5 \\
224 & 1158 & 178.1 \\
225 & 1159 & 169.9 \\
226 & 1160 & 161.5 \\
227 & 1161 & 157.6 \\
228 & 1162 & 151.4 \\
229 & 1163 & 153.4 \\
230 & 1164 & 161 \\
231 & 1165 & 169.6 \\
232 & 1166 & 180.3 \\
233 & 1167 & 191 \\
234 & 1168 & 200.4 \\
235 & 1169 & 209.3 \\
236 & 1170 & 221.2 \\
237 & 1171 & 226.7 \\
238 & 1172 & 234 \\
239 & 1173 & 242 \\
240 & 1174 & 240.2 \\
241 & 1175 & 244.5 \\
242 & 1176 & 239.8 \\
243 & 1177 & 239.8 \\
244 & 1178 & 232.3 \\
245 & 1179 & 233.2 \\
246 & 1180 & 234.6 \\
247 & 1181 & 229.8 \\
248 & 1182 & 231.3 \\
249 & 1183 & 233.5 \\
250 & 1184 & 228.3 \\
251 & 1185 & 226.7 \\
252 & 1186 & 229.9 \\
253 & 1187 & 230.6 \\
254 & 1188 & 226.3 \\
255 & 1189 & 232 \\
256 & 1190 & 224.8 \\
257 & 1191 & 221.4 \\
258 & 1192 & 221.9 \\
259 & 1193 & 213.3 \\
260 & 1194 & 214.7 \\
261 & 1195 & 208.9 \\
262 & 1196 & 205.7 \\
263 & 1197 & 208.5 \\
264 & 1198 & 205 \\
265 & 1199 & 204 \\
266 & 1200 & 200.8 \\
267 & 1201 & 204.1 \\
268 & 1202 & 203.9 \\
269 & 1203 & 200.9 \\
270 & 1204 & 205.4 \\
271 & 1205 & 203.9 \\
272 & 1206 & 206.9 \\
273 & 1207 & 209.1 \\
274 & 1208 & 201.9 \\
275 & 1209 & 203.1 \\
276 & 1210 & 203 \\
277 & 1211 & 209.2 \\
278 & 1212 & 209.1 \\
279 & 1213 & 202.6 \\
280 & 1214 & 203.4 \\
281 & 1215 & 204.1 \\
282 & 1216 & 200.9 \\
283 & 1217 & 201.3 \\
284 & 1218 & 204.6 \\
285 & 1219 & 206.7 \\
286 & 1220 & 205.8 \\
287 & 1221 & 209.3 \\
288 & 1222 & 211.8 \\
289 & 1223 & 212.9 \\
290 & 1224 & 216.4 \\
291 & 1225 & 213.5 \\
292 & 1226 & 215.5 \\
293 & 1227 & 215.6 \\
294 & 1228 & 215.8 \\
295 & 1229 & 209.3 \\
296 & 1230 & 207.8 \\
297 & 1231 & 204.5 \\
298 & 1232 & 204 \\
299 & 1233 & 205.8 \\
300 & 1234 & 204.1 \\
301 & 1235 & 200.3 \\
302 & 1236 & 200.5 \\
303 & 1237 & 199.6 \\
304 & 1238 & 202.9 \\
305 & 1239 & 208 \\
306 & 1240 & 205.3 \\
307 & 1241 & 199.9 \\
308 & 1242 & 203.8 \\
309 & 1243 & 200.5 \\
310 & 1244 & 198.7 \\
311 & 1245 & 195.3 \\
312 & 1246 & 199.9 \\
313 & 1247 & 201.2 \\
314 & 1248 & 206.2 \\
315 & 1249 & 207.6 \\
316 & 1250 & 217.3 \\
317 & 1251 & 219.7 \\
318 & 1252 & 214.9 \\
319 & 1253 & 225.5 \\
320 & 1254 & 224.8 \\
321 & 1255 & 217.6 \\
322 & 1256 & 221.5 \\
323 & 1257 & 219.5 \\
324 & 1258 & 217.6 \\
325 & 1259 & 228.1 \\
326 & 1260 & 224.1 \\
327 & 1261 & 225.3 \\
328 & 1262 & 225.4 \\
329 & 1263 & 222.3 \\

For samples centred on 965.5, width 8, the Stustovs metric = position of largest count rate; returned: 963 deg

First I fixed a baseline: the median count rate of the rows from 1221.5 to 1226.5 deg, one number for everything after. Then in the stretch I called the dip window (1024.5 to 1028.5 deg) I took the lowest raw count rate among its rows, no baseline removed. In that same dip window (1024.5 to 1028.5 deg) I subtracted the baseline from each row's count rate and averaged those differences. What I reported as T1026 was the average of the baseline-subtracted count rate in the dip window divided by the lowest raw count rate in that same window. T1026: 0.02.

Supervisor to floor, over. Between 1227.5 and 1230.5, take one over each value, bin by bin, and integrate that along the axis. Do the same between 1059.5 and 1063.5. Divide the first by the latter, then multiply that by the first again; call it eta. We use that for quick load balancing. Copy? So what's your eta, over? 0.011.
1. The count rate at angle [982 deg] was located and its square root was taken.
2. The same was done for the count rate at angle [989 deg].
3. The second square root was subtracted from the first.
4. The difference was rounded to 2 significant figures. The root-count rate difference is -0.34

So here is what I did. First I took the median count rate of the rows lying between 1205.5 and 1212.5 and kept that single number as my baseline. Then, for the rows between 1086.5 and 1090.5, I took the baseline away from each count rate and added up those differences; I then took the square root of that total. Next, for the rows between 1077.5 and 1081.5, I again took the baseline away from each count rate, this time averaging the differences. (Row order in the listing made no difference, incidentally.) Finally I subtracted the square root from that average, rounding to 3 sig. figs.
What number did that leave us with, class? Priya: 11.5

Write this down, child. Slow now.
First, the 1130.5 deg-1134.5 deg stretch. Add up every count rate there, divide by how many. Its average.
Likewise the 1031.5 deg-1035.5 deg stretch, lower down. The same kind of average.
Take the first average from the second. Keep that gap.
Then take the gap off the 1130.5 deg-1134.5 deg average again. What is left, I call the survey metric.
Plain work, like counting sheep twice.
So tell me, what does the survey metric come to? 244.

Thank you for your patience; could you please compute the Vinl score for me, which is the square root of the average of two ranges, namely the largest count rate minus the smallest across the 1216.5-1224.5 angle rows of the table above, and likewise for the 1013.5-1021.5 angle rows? 3.34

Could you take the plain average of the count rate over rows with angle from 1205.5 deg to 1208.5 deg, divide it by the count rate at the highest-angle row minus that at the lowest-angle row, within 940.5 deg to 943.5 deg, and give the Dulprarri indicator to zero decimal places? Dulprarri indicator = -41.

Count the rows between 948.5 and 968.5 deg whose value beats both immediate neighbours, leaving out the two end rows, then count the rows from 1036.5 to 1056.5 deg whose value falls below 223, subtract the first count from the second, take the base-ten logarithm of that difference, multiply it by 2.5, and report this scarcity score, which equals 2.94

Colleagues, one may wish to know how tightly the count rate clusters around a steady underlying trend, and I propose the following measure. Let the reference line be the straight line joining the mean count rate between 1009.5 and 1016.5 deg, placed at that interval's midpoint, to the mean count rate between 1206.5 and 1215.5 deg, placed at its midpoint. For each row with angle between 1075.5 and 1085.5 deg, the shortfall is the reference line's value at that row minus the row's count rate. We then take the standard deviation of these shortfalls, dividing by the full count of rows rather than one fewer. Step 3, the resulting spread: 3.0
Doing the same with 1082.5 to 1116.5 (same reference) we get 4.6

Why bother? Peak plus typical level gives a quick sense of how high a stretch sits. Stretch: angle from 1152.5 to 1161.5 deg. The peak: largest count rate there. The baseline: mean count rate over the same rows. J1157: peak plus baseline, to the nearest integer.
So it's 415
